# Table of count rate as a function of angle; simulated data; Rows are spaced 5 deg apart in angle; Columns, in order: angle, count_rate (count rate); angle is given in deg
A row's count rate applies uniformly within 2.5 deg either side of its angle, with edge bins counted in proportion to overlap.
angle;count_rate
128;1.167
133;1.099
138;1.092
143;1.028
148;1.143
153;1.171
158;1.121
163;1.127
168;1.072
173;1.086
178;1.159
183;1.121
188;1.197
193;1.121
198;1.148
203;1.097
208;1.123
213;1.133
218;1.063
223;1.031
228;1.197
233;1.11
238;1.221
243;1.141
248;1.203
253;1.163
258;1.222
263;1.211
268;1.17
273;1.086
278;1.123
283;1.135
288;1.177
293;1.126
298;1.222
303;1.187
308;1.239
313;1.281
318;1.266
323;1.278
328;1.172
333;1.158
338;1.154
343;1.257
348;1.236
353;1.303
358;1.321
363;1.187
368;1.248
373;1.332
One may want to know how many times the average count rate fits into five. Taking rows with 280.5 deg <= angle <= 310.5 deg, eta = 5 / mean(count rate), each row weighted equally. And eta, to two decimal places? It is 4.23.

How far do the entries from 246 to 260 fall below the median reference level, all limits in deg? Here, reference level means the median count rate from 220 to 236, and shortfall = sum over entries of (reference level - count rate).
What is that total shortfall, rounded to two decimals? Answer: -0.26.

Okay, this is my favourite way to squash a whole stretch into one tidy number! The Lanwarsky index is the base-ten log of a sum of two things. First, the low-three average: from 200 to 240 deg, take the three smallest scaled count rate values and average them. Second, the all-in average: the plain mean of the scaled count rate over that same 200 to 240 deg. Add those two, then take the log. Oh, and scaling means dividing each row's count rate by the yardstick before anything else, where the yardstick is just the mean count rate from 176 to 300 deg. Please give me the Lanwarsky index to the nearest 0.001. 0.280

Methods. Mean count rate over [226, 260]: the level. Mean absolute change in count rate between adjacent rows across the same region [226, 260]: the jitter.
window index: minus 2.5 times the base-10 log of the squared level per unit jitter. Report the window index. -3.2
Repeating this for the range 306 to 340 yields -4.2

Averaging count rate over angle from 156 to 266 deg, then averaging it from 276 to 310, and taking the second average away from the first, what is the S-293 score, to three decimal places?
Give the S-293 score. -0.033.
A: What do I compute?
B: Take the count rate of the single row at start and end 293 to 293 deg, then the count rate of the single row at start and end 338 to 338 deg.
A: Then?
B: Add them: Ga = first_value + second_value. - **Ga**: 2.28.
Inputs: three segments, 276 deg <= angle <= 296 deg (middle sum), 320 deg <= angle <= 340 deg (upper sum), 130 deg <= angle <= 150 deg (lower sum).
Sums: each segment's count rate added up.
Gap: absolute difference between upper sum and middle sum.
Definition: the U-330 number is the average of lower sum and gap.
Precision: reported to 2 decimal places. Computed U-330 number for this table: 2.28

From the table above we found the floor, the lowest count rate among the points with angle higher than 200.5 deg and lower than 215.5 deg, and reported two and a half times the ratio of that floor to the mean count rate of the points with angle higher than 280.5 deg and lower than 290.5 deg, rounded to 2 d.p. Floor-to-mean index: 2.37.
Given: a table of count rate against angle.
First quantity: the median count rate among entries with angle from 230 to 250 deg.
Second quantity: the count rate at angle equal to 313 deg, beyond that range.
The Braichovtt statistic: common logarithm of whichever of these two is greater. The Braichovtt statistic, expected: 0.108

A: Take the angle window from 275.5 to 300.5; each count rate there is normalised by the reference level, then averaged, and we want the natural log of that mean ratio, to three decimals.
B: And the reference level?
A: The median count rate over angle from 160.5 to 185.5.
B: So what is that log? 0.031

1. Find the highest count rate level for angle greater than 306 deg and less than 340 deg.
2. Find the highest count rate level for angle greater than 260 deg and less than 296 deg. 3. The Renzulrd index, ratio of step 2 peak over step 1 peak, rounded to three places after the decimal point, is 0.945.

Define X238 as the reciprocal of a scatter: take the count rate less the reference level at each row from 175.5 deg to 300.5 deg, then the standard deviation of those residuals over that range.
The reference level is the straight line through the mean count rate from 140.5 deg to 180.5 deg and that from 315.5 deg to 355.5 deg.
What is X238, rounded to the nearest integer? 20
